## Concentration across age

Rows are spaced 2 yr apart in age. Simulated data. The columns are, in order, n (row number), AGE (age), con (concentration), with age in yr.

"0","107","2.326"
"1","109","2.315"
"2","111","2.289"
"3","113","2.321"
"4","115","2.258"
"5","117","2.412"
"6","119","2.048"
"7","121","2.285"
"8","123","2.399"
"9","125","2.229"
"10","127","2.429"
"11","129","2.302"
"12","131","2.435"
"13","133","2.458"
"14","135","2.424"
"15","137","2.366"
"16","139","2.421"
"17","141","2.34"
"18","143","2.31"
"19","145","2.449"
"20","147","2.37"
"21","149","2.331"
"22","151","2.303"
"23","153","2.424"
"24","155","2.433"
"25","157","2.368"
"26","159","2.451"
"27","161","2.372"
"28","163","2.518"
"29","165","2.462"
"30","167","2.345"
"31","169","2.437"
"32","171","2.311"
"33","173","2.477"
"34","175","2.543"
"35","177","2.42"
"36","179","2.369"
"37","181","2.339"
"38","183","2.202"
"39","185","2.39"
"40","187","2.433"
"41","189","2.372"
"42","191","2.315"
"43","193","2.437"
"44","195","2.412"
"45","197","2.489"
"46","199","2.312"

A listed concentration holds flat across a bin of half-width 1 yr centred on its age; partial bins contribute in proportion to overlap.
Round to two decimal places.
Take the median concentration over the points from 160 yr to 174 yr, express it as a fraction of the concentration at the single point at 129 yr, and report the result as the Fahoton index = 1.06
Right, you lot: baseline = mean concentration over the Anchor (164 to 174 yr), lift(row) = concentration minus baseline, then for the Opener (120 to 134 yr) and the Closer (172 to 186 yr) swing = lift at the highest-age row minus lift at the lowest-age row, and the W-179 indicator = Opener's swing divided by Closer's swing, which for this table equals -2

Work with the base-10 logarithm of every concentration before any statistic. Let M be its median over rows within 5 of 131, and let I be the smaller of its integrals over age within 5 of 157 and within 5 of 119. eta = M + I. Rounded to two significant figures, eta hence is 4.0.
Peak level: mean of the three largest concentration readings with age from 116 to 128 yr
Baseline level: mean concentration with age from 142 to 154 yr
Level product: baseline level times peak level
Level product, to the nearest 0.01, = 5.71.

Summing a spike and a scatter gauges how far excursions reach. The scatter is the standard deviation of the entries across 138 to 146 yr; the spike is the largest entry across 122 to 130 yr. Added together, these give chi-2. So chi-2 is 2.49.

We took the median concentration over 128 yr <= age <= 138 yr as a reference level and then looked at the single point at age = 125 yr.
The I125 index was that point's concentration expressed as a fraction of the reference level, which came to 0.92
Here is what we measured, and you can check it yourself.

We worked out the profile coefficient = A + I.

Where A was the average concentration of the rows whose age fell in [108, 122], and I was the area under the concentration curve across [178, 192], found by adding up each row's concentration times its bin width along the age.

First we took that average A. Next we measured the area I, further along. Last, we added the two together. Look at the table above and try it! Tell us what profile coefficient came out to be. 35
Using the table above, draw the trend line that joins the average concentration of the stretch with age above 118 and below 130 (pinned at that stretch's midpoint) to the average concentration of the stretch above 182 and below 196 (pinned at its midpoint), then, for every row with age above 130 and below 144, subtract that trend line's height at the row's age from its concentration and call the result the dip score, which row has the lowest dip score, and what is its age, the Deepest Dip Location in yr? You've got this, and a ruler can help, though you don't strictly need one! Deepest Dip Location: 143 yr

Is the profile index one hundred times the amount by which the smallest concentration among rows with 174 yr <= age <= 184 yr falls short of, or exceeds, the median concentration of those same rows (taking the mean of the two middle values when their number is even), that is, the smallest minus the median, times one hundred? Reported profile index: -17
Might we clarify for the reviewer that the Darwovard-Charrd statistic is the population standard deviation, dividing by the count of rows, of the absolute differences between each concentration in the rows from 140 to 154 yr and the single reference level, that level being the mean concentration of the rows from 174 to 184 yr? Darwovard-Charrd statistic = 0.023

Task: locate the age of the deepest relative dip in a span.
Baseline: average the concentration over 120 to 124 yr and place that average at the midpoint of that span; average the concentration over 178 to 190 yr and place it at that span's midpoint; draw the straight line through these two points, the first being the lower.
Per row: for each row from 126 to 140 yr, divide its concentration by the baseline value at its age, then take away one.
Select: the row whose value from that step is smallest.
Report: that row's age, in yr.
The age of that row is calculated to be 129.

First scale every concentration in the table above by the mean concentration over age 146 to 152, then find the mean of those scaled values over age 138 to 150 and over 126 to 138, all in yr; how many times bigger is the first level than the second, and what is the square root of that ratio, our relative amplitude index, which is 0.99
